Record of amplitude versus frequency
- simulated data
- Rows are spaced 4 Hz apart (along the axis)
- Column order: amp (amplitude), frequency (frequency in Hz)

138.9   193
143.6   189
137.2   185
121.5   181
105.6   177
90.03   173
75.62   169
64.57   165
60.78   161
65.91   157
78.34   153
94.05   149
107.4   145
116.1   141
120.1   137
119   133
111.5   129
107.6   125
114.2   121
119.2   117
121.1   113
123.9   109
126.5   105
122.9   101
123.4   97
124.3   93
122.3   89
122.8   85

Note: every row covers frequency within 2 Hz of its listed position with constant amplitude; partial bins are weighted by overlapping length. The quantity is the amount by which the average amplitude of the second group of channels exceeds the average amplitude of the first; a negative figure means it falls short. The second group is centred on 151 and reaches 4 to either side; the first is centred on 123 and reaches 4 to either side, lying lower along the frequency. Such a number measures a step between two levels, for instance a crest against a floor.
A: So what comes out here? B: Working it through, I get -25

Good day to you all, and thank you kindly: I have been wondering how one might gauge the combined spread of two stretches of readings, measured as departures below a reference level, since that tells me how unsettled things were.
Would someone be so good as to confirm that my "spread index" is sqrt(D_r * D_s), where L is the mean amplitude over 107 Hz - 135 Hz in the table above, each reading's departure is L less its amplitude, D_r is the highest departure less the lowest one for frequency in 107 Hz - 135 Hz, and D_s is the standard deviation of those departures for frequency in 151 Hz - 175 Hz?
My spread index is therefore 13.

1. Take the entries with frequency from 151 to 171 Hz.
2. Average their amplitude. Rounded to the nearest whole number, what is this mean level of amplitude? 69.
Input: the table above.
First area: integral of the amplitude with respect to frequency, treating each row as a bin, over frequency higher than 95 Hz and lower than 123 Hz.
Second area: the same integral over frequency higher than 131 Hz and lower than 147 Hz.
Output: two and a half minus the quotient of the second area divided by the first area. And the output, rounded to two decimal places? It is 1.96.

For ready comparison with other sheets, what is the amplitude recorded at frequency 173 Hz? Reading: 90.03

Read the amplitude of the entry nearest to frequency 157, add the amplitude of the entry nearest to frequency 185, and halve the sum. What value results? 102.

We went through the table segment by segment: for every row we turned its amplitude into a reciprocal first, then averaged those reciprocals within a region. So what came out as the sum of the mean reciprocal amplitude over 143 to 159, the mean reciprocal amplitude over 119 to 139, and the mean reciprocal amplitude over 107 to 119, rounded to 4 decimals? 0.0290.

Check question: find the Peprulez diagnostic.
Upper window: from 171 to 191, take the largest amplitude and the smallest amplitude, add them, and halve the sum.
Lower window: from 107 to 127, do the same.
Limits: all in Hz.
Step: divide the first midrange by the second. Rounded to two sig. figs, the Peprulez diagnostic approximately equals 1.0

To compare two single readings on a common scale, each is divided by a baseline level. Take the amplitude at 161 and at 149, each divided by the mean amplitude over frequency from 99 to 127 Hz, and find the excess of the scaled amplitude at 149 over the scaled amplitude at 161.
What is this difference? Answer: 0.3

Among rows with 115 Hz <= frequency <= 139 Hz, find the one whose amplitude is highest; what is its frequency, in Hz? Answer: 137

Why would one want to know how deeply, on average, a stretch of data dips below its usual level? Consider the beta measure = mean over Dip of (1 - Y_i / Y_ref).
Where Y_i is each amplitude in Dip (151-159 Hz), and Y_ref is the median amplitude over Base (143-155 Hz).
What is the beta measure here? 0.23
